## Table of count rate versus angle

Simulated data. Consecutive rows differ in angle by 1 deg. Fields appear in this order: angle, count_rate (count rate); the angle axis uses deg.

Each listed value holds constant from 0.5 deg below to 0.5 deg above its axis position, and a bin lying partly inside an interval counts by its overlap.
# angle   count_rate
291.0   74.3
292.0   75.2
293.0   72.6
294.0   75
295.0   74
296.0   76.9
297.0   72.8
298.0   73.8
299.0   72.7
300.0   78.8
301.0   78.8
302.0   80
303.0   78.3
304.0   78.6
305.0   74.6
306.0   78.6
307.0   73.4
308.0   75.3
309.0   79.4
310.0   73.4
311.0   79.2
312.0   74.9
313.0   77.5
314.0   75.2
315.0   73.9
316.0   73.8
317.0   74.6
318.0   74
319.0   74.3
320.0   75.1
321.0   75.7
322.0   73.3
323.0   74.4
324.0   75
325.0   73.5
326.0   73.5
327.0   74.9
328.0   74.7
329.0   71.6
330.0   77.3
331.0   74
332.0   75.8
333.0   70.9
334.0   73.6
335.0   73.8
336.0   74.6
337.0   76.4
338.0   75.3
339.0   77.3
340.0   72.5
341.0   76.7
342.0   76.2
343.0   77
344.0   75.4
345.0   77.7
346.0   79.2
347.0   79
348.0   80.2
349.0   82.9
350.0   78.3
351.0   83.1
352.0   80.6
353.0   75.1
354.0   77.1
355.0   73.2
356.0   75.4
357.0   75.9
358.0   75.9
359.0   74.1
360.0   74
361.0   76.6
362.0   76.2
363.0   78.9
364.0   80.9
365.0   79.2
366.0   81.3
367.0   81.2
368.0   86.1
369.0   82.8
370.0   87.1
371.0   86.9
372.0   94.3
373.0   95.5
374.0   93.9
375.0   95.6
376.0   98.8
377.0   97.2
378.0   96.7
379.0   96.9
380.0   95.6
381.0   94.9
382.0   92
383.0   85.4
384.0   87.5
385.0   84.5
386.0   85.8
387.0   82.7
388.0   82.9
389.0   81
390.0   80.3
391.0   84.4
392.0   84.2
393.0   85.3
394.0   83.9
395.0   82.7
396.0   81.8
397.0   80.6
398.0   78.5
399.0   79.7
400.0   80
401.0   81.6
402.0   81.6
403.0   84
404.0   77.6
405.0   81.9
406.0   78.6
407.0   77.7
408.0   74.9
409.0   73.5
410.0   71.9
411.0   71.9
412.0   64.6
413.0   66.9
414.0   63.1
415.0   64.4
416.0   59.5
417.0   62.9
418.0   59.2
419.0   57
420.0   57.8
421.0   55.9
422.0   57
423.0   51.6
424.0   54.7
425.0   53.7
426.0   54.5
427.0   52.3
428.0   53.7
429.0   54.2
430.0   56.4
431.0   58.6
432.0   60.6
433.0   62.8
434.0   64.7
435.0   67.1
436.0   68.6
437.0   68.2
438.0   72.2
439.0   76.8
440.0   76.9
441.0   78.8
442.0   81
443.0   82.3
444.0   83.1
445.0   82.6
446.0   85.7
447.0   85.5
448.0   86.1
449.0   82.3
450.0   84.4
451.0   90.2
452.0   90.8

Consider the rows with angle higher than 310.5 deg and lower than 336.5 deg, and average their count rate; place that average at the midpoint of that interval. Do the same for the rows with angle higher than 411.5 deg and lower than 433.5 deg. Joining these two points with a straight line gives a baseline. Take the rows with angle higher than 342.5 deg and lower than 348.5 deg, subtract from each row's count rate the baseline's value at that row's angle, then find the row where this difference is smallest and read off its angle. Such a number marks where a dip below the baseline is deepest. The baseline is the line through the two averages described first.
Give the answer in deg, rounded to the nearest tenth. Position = 344.0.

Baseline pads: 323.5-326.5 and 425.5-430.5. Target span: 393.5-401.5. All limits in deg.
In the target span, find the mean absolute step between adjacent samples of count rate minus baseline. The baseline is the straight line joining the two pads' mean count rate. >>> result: 1.2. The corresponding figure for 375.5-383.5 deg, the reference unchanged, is 1.8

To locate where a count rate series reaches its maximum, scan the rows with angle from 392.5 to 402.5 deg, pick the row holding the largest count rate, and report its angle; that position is 393.0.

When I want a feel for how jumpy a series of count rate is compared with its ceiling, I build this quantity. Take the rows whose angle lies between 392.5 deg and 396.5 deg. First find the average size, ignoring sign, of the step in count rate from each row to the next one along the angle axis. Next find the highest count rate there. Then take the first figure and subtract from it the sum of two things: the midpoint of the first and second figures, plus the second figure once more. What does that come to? -127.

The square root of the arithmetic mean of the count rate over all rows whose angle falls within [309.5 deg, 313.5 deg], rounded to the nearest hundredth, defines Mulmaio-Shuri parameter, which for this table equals 8.73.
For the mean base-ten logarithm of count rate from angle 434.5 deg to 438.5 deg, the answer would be 1.84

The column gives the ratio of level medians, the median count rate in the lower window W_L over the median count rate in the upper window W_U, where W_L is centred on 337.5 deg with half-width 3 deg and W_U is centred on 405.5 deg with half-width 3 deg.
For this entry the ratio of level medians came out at 1.0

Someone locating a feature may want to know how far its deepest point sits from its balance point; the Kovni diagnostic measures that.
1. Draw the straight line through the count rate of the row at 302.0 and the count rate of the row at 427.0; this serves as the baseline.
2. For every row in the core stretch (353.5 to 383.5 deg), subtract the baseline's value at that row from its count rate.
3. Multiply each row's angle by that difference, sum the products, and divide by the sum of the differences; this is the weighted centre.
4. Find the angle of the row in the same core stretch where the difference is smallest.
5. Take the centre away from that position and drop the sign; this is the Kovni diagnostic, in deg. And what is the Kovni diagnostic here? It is 17.6 deg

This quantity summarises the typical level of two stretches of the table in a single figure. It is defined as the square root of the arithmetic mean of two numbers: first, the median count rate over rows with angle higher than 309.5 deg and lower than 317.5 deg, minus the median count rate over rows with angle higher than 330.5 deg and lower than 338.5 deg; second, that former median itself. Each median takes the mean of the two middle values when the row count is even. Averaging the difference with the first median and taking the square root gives 6.1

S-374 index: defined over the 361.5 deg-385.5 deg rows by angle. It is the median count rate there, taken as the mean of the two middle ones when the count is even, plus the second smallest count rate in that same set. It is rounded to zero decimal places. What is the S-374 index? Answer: 166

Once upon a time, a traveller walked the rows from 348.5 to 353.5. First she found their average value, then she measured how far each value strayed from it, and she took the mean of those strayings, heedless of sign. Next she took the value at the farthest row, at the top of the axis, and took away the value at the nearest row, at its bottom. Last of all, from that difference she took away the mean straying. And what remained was -10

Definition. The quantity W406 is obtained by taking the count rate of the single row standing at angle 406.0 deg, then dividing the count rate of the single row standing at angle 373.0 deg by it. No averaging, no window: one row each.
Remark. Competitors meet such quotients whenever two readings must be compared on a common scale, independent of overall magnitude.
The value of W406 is 1.22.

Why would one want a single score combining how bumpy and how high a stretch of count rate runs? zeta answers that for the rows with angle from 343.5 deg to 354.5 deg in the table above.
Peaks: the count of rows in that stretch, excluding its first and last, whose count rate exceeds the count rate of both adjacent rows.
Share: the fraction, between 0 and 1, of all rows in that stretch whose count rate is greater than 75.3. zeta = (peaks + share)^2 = 15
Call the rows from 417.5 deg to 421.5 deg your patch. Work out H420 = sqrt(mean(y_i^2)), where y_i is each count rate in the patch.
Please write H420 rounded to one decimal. 57.5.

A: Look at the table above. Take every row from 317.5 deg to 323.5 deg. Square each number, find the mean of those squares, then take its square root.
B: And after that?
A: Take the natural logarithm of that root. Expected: 4.31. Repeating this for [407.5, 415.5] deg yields 4.23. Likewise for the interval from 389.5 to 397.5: 4.42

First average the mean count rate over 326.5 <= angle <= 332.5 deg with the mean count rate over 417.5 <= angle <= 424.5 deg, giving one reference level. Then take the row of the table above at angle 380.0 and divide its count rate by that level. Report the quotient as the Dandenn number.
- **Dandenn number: 1.46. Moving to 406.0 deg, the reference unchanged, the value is 1.20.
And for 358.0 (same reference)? 1.16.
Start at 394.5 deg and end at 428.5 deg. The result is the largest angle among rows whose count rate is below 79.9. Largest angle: 428.0 deg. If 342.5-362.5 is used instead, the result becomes 362.0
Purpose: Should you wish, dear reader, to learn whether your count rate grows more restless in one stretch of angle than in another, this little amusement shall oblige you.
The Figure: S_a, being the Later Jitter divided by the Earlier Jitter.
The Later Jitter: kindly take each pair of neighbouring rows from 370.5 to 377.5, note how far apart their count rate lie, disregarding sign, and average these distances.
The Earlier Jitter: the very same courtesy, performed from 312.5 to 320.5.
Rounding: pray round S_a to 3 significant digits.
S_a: 3.14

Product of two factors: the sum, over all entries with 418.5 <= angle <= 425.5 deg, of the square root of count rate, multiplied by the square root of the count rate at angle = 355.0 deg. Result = 446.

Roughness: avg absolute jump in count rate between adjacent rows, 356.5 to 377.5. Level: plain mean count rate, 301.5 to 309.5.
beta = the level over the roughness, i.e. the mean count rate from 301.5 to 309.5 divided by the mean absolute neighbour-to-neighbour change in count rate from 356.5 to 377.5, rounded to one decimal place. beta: 36.0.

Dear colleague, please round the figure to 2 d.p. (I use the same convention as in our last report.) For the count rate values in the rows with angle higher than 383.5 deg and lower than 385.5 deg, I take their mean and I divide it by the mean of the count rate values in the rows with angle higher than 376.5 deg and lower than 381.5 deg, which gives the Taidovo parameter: 0.89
